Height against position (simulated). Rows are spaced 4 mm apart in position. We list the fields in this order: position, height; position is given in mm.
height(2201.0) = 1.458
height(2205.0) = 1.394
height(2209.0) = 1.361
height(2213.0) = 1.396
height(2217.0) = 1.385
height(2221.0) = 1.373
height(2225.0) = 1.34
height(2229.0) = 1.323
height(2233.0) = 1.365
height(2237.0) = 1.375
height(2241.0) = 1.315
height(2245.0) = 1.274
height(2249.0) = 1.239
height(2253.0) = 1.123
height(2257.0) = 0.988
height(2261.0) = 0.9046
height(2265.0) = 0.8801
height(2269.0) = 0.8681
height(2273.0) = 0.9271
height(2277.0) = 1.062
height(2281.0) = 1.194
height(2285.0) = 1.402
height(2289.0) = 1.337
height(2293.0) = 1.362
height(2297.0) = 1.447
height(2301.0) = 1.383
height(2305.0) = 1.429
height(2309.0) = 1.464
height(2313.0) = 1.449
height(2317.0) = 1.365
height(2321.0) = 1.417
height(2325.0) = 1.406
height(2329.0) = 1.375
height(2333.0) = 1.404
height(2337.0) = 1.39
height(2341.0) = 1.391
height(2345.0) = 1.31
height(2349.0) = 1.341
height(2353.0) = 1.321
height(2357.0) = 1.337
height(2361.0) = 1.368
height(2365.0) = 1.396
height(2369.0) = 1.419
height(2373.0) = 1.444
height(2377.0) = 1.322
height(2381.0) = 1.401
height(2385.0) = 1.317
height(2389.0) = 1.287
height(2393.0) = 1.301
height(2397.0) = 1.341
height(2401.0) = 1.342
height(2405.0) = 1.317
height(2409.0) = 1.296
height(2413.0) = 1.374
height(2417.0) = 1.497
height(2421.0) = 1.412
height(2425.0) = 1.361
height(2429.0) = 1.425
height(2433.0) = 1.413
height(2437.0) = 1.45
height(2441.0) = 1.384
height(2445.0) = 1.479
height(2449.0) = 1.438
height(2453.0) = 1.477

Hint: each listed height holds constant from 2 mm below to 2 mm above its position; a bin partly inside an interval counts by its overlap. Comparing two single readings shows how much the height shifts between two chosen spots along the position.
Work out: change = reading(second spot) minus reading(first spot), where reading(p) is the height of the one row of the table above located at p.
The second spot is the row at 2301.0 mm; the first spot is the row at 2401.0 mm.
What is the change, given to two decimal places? 0.04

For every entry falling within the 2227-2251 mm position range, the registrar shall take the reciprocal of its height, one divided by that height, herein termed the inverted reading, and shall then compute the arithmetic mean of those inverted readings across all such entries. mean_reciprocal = 0.76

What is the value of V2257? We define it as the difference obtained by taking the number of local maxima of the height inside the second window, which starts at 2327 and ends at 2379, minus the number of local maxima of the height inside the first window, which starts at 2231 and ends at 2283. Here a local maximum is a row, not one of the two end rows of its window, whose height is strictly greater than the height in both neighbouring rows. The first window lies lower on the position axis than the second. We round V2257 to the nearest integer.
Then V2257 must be 3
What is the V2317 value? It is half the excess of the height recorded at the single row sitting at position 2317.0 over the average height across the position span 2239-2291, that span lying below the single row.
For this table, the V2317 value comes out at 0.12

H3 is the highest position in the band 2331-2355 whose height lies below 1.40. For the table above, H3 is 2353.0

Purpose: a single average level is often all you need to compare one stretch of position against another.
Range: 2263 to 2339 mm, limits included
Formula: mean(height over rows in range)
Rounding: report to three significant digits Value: 1.29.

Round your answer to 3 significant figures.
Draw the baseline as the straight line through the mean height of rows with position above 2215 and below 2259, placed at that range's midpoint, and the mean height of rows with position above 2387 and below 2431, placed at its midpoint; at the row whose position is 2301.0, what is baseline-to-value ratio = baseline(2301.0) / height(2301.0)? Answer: 0.948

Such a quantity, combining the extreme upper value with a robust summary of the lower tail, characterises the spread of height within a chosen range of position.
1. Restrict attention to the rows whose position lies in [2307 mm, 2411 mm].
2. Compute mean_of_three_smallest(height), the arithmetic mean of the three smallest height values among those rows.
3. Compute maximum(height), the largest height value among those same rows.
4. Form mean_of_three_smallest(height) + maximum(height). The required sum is 2.76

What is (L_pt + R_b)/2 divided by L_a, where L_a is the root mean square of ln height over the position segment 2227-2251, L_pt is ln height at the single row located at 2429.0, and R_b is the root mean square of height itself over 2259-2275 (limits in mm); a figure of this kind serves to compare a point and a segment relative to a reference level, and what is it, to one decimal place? 2.3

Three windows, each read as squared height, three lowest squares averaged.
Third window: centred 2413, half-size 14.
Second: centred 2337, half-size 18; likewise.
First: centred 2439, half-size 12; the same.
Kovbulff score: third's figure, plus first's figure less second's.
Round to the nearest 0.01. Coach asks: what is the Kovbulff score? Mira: 1.97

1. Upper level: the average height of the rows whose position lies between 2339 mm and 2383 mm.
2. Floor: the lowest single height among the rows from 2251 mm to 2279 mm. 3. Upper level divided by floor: 1.58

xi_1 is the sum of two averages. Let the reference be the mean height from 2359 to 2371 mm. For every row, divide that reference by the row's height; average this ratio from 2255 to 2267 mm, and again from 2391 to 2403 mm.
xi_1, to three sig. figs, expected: 2.56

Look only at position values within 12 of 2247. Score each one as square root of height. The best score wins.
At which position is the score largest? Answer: 2237.0 mm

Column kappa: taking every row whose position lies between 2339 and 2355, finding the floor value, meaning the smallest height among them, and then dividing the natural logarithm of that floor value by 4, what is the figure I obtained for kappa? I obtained 0.068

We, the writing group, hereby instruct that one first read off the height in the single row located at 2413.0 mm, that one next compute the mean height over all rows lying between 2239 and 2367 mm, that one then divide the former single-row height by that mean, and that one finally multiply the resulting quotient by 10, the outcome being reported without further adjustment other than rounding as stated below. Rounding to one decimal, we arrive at 10.8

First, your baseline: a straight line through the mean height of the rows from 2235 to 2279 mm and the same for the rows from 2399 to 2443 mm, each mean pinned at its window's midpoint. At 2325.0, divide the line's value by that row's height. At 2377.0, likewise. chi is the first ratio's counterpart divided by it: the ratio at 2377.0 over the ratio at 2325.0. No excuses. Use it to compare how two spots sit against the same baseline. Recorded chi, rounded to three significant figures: 1.15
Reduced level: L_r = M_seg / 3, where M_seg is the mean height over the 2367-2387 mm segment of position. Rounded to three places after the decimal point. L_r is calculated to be 0.460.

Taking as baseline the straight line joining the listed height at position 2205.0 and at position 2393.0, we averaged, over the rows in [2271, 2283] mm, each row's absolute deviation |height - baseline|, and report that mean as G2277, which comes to 0.30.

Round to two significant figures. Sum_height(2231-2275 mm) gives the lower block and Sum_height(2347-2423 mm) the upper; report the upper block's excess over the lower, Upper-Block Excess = 14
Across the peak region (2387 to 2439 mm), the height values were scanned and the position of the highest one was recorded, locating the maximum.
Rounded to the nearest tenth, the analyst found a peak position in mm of 2417.0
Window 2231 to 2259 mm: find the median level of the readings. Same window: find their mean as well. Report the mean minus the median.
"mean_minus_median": -0.034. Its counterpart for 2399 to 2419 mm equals 0.023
